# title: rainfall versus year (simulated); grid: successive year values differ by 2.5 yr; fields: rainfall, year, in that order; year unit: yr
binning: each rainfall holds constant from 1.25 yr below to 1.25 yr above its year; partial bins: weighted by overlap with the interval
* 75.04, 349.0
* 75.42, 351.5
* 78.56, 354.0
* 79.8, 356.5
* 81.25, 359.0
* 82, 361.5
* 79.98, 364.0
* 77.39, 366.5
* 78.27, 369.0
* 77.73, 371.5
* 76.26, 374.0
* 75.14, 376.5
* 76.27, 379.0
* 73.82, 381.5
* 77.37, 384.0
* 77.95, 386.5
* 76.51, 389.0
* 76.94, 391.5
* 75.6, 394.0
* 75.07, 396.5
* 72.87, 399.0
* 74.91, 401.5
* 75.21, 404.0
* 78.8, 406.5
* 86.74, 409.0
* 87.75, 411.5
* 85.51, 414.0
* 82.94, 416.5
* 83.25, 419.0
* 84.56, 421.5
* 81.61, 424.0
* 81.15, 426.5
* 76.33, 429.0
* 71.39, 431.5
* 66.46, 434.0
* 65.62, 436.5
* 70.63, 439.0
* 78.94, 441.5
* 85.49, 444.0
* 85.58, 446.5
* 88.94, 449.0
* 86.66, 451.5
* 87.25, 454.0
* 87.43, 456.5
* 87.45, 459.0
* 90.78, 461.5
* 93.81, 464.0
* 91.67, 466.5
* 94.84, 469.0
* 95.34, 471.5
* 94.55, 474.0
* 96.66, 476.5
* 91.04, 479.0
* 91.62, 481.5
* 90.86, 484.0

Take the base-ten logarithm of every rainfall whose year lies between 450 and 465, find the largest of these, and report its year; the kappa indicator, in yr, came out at 464.0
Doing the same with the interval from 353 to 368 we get 361.5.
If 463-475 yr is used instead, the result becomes 471.5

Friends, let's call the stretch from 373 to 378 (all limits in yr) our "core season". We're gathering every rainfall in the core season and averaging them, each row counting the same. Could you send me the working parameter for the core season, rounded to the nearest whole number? 76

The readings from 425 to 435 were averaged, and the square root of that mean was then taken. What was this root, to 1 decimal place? 8.6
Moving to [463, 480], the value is 9.7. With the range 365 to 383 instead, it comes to 8.7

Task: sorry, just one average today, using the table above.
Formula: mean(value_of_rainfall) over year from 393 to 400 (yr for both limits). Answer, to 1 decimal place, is 74.5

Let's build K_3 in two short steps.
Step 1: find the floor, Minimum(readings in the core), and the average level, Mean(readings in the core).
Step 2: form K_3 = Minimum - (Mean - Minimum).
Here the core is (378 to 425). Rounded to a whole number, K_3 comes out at 67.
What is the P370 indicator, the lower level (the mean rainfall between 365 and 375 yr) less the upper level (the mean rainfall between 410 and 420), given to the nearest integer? -7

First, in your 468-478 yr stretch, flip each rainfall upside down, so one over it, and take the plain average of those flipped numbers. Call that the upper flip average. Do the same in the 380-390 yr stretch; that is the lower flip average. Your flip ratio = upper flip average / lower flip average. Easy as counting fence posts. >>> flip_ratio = 0.80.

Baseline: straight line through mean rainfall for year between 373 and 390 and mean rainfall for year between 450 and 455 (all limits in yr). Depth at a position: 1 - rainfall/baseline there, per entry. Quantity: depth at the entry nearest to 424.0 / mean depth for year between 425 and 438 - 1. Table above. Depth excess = -0.91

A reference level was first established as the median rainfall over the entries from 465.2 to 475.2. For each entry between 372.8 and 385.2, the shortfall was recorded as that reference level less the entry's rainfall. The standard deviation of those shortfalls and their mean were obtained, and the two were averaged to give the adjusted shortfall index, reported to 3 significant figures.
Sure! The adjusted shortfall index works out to 10.1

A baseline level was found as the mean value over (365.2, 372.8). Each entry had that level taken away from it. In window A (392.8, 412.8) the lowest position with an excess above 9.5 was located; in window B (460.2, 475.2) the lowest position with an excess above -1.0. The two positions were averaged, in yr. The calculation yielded 436.5 yr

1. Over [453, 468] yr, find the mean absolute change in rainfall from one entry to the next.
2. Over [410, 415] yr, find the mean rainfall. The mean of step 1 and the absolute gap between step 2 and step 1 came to 43.3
